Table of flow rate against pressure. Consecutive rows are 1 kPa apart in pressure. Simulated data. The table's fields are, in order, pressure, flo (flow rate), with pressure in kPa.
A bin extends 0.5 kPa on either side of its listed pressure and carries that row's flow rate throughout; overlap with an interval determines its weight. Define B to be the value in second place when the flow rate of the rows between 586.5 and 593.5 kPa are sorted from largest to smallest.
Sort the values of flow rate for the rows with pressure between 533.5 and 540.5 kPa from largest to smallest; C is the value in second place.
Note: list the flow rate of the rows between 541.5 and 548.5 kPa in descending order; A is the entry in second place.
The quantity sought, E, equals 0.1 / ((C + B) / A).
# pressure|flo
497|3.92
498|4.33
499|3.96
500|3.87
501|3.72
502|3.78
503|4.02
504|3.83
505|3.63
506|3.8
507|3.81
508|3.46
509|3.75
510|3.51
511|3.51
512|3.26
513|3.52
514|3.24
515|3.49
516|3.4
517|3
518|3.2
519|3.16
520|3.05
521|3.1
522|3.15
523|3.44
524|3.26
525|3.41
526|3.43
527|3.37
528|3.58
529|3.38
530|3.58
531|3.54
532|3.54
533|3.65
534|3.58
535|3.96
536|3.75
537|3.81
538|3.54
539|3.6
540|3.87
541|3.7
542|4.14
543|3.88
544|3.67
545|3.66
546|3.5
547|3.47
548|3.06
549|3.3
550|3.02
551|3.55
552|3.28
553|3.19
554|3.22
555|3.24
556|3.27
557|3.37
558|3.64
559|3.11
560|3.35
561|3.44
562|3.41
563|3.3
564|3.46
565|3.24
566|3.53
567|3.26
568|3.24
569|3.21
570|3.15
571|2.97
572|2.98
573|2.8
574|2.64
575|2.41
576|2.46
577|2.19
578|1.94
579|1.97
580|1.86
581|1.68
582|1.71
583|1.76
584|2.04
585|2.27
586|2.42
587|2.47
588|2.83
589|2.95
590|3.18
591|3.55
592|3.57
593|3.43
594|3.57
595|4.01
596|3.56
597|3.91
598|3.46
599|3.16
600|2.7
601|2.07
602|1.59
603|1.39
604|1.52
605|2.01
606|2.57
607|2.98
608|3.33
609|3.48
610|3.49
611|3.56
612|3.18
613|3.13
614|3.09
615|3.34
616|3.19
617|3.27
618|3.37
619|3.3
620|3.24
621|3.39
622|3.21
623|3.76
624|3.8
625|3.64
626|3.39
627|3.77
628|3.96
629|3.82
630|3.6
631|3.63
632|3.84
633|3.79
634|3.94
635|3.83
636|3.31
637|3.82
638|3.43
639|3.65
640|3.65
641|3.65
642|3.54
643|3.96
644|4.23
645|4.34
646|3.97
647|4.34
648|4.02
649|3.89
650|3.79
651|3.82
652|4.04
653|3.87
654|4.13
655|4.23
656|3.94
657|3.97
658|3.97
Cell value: 0.052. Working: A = 3.88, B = 3.55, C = 3.87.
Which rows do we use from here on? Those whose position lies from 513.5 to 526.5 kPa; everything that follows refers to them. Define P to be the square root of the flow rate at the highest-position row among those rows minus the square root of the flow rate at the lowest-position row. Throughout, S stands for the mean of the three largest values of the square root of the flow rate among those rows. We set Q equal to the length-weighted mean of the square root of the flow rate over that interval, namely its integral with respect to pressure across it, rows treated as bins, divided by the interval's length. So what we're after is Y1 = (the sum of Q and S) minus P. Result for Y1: 3.61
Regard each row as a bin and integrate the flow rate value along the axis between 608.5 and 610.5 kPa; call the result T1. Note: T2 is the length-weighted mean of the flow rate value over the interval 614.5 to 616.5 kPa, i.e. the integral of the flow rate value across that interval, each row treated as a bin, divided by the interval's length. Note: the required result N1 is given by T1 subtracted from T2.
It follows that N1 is -3.7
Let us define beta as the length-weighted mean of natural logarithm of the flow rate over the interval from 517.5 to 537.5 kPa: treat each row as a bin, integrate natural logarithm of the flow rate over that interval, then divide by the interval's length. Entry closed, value 1.24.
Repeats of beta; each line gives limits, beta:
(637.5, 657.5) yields 1.36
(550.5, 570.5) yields 1.20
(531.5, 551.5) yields 1.28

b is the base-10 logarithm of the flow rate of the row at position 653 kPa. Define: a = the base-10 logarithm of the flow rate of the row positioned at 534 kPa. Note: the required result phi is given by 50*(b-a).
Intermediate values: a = 0.554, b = 0.588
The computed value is 1.7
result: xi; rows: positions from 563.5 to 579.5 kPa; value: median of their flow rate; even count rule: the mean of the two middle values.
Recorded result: 3.0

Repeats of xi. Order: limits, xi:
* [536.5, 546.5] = 3.7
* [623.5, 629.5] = 3.8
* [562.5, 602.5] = 3.0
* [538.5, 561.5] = 3.4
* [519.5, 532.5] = 3.4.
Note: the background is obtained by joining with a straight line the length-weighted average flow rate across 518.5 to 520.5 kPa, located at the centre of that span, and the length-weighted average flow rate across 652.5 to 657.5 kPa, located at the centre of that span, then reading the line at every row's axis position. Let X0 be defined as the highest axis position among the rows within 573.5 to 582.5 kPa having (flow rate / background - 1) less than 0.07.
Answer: 582 kPa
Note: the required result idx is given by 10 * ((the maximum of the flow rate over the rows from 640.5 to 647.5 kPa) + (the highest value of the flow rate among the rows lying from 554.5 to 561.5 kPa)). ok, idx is 80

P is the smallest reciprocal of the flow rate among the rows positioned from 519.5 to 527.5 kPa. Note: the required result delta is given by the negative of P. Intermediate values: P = 0.291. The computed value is -0.2907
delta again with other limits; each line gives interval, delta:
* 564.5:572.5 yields -0.2833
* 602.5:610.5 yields -0.2865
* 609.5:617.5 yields -0.2809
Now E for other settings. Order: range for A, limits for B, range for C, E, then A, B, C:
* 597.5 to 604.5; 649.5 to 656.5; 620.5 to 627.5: 0.040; 3.16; 4.13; 3.77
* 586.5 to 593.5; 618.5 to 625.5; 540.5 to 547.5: 0.046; 3.55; 3.76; 3.88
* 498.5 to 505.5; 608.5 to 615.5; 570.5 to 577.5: 0.061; 3.96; 3.49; 2.97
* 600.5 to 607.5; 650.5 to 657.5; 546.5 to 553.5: 0.034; 2.57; 4.13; 3.47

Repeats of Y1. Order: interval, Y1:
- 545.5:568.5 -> 3.78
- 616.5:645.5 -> 3.68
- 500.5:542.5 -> 3.78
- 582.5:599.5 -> 3.25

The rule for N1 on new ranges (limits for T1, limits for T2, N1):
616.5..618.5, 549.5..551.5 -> -3.4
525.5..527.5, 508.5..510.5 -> -3.2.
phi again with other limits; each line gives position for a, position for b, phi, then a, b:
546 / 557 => -0.8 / 0.544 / 0.528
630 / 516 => -1.2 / 0.556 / 0.531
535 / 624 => -0.9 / 0.598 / 0.580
